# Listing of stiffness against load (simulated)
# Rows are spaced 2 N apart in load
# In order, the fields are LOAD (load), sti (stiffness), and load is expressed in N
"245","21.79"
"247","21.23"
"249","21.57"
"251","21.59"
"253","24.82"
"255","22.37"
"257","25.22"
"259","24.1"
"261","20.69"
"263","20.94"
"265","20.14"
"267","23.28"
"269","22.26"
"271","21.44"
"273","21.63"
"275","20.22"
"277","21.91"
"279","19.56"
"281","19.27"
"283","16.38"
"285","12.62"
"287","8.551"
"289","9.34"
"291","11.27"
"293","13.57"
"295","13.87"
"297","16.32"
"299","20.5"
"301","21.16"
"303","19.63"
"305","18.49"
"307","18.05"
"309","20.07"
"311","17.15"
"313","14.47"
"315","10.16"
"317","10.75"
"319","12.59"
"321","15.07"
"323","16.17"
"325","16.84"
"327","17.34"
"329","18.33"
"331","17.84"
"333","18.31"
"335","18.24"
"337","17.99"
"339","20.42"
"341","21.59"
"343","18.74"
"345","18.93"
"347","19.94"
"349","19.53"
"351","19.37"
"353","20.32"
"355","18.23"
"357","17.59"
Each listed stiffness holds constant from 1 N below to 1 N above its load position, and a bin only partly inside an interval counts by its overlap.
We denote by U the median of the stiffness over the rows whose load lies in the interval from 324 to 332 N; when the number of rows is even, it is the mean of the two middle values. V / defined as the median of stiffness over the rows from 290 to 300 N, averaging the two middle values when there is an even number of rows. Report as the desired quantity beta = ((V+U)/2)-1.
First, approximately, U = 17.6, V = 14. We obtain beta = 14.7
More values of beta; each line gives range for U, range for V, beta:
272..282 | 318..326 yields 16.9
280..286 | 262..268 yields 17.7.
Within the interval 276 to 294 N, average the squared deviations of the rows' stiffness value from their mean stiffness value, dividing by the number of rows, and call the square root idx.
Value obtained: 4.5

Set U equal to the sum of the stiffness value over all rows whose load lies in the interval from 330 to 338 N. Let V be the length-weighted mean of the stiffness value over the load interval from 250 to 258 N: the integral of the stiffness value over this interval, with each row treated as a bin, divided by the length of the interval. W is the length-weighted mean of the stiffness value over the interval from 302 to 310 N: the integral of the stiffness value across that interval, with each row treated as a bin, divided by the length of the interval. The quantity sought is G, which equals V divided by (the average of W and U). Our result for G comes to 0.51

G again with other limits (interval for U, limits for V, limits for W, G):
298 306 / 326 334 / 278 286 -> 0.37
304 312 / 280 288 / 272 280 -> 0.30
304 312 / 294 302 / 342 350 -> 0.39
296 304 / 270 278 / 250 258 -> 0.42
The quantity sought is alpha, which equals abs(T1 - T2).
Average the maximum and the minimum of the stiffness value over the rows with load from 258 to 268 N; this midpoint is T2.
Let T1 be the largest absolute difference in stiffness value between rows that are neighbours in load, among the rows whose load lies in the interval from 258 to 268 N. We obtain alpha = 19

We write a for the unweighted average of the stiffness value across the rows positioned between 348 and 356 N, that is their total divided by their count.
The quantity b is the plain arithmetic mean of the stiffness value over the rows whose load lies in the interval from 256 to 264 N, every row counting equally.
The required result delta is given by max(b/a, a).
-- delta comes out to 19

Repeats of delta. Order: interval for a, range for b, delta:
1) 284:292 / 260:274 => 10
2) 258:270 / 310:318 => 22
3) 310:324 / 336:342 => 14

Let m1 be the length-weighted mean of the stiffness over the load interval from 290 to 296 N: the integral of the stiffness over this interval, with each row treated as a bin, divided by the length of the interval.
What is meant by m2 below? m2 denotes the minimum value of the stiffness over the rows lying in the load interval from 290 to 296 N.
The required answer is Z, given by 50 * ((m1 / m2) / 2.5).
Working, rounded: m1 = 12.9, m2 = 11.27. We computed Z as 22.9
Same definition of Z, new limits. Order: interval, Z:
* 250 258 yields 21.8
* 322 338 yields 21.8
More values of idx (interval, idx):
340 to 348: 1.1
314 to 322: 1.9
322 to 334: 0.8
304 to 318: 3.6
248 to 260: 1.5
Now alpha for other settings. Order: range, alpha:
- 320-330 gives 16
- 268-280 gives 19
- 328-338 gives 18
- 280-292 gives 10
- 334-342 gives 17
